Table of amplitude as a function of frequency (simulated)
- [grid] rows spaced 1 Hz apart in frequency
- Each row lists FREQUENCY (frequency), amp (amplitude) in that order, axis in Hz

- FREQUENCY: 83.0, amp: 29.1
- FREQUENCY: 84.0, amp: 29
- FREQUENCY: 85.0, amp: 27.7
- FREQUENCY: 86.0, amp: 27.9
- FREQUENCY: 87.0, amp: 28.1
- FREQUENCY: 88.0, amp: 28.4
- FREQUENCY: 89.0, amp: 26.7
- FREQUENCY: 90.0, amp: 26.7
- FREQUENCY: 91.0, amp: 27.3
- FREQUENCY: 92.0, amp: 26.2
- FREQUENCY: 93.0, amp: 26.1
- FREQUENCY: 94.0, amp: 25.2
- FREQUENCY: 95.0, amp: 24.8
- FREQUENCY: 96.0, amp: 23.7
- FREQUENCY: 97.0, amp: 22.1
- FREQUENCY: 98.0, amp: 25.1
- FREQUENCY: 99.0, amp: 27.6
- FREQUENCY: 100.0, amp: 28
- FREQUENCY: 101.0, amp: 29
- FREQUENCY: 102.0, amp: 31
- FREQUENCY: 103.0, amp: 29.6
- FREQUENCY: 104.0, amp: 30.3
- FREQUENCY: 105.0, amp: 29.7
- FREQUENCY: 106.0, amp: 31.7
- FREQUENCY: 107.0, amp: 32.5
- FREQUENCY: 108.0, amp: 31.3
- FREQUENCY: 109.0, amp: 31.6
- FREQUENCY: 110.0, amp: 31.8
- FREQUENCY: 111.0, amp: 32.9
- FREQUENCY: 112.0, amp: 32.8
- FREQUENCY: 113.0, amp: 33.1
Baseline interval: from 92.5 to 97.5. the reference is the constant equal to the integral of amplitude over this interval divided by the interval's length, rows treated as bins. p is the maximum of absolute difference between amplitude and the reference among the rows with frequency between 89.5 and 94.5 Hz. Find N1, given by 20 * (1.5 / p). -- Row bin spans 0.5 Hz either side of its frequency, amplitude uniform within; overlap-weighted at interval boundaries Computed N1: 10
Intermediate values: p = 2.9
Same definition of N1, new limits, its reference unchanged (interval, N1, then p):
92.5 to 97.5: 13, 2.3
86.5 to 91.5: 7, 4.0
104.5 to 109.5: 4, 8.1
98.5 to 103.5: 5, 6.6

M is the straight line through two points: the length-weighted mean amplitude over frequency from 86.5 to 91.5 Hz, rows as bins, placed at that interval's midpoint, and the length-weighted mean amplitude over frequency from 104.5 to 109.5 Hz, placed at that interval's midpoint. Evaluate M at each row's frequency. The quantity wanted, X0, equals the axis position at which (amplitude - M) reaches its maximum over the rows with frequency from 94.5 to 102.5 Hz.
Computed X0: 102.0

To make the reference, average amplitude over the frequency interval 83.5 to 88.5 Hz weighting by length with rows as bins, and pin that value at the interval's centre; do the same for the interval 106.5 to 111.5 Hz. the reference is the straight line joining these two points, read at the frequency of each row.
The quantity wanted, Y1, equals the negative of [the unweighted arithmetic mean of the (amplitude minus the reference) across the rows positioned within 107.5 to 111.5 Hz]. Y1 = 0.2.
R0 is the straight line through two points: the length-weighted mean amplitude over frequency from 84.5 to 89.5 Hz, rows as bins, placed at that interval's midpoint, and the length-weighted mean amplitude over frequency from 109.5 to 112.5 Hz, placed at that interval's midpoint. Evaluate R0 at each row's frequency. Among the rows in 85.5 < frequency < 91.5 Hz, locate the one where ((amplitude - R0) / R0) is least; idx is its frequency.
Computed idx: 90.0 Hz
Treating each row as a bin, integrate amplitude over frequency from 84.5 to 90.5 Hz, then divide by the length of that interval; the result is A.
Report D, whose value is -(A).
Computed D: -28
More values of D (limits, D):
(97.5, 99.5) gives -26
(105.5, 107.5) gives -32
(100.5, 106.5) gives -30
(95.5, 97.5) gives -23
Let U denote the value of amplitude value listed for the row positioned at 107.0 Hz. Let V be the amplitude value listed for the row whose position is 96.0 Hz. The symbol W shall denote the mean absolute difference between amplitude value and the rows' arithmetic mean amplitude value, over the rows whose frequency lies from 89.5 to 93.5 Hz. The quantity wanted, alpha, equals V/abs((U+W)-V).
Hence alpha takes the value 3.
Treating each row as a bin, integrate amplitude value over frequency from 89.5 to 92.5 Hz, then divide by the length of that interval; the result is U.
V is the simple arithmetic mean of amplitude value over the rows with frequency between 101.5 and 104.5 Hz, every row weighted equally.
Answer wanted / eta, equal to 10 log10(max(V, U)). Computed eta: 14.8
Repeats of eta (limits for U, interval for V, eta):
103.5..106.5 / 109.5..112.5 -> 15.1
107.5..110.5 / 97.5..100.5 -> 15.0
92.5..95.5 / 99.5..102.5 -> 14.7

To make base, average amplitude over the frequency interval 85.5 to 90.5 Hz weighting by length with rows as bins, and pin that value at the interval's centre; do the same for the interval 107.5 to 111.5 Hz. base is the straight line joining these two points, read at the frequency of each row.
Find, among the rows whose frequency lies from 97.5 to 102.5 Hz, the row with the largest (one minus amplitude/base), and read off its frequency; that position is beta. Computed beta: 98.0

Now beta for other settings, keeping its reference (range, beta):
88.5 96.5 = 96.0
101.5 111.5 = 105.0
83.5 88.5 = 87.0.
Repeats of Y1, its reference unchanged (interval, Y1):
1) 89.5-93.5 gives 2.6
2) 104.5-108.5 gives 0.3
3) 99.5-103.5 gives 1.4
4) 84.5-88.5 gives 0.3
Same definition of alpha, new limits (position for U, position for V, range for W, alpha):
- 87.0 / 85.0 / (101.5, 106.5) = 25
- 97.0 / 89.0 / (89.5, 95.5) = 7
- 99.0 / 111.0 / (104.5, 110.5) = 7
